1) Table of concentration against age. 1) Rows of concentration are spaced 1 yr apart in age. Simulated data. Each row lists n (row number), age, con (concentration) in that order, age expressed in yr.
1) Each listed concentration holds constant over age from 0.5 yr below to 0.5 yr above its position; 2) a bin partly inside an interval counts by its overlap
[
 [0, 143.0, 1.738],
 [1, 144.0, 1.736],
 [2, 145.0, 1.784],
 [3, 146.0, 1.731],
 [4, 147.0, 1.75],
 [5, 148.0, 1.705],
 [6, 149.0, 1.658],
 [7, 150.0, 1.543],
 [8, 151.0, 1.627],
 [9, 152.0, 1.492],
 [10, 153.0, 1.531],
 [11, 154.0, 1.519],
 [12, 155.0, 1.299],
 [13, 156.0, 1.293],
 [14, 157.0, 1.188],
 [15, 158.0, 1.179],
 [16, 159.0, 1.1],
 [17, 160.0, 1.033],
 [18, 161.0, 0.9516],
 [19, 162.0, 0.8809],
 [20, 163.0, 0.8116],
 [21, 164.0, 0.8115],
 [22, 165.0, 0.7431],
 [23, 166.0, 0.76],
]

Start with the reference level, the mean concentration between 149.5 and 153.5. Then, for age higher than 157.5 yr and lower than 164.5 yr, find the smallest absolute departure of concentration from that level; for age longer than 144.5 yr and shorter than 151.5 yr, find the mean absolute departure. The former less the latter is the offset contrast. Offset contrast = 0.2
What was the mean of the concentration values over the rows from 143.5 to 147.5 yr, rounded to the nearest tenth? 1.8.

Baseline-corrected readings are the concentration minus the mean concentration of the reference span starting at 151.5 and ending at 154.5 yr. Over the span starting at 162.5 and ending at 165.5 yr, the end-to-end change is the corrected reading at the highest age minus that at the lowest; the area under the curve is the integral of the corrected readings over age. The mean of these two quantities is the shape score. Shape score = -1.1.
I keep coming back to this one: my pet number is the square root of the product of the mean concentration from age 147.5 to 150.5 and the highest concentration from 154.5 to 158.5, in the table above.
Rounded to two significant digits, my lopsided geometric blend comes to 1.5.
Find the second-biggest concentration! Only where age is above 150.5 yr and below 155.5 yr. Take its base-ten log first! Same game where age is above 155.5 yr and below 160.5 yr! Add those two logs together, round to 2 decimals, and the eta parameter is 0.26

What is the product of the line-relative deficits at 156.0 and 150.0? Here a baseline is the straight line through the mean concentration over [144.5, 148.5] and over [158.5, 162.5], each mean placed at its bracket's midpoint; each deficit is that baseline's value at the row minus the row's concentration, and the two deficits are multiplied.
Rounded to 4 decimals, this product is -0.0007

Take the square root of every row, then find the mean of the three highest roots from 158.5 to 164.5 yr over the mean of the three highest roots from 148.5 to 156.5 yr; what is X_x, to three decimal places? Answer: 0.799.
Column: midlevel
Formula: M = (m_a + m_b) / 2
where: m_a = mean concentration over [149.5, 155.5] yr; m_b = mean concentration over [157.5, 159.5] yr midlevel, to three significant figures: 1.32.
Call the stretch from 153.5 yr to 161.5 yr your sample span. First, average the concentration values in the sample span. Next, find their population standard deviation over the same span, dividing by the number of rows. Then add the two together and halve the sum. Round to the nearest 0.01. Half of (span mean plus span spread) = 0.68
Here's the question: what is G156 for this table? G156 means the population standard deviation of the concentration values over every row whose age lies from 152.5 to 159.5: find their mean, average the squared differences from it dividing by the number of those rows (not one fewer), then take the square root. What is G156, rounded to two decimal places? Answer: 0.16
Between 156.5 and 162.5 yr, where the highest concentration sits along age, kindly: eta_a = 157.0 yr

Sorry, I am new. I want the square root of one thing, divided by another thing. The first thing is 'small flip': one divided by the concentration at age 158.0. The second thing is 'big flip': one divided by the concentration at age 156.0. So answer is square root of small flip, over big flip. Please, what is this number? 1.19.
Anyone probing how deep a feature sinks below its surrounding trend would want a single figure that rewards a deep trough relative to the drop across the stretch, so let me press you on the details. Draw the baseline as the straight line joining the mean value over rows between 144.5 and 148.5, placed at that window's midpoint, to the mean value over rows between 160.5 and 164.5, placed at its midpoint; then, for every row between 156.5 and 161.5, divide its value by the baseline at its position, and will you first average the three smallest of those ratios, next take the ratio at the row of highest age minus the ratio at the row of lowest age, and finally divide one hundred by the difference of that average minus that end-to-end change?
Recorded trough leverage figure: 97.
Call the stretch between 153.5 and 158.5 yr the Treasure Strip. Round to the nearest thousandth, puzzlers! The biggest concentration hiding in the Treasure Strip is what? 1.519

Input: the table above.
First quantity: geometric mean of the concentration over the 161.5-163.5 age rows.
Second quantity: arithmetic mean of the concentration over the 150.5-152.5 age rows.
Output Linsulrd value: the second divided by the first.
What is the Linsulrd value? 1.8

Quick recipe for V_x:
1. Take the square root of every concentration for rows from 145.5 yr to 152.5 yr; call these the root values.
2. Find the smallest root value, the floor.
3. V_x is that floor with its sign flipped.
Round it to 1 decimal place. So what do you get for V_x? -1.2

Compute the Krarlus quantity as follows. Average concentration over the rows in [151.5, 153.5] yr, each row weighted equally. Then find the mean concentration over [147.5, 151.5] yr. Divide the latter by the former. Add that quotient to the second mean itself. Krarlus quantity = 2.71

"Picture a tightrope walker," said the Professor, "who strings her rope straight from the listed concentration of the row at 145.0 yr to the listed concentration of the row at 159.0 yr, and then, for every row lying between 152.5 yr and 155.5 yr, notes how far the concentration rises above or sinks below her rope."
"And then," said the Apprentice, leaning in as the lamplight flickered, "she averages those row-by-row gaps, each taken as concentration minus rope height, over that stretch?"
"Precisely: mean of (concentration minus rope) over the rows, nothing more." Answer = 0.11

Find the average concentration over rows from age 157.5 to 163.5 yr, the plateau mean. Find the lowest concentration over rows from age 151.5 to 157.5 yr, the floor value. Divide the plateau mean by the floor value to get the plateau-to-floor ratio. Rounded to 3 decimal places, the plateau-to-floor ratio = 0.836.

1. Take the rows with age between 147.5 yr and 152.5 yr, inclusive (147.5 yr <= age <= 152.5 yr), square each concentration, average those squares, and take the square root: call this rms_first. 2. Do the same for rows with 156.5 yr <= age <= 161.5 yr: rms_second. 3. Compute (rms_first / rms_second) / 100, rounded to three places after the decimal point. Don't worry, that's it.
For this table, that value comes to 0.015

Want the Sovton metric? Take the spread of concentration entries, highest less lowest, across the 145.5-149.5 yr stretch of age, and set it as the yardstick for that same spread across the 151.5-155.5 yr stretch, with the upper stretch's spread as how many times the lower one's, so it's 2.5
